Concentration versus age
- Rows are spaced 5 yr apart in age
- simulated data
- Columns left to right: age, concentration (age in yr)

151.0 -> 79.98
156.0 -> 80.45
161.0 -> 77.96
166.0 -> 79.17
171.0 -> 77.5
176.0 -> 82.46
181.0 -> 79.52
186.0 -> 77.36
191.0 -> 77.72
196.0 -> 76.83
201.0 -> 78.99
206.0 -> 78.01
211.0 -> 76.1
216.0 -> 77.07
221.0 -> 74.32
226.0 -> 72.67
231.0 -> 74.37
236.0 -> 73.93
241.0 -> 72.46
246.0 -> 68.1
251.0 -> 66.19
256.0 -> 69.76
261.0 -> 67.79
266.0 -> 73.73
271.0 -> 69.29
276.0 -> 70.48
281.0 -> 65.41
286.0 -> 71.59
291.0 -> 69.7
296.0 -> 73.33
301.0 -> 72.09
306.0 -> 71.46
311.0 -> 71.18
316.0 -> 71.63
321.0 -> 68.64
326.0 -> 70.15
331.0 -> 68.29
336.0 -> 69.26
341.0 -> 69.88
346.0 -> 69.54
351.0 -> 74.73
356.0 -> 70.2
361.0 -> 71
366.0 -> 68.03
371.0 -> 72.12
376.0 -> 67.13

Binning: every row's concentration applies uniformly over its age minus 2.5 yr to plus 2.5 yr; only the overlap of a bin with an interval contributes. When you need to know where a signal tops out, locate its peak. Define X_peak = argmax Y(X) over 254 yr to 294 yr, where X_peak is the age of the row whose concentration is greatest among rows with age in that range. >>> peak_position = 266.0 yr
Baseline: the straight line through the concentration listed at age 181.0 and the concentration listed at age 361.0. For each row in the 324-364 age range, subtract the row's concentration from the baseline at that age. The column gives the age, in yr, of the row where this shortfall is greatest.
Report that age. 331.0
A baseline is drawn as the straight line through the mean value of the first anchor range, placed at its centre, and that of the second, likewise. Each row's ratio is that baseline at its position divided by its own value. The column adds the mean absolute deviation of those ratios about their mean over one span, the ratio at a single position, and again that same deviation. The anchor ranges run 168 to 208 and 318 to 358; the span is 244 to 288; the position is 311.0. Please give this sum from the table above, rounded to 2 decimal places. 1.08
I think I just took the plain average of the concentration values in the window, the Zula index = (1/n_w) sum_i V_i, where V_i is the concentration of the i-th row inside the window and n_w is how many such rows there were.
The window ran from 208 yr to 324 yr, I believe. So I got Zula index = 71.4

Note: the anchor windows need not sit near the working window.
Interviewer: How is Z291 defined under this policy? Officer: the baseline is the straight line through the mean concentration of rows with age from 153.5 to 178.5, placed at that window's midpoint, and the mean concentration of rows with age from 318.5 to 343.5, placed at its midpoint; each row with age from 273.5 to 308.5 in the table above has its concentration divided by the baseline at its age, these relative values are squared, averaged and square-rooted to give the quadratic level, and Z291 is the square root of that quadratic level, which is 0.99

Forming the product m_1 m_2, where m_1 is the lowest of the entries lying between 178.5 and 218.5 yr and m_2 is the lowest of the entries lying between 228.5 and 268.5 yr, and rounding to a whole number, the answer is 5037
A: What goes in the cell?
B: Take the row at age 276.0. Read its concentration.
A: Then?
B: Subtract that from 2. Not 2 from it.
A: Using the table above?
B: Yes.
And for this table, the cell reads -68.5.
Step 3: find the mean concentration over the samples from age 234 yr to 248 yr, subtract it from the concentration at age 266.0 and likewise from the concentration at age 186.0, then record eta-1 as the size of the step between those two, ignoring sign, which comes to 3.6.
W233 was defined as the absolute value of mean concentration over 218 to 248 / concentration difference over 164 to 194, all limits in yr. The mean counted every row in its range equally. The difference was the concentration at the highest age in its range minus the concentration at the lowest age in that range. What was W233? 50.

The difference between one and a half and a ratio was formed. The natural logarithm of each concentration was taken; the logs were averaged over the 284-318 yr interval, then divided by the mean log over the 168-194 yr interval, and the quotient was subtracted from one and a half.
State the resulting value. 0.522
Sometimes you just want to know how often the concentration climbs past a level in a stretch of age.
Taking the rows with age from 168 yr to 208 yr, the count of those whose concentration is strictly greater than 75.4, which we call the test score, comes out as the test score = 8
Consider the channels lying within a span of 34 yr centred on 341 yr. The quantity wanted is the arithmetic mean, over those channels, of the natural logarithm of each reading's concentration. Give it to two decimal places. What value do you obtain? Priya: 4.25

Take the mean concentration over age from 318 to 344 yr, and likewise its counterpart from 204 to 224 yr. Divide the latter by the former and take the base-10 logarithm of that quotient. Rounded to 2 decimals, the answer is 0.04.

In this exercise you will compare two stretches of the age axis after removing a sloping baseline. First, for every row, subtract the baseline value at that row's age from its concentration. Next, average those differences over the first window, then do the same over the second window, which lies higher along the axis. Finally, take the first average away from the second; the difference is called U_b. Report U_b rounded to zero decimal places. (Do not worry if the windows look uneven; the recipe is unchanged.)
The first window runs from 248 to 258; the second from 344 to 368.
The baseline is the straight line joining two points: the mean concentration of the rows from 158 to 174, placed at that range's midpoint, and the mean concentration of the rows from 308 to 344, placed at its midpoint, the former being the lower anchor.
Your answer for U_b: 8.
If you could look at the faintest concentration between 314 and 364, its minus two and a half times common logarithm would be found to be -4.59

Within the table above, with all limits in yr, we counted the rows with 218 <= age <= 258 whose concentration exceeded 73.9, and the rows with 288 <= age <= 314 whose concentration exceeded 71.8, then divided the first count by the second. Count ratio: 1.5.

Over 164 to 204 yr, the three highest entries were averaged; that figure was 80.4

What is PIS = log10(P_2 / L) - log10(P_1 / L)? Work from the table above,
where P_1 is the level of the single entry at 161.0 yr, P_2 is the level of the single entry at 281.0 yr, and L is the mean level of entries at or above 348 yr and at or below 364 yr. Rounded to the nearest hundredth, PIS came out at -0.08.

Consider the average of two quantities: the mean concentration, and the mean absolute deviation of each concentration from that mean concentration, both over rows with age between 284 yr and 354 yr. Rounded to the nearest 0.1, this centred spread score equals 36.1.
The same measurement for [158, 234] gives 39.5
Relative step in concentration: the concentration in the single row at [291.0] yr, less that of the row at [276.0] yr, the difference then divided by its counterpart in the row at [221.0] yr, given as -0.010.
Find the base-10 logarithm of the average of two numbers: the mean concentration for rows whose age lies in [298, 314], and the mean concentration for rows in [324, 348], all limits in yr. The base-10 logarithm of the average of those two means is 1.848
